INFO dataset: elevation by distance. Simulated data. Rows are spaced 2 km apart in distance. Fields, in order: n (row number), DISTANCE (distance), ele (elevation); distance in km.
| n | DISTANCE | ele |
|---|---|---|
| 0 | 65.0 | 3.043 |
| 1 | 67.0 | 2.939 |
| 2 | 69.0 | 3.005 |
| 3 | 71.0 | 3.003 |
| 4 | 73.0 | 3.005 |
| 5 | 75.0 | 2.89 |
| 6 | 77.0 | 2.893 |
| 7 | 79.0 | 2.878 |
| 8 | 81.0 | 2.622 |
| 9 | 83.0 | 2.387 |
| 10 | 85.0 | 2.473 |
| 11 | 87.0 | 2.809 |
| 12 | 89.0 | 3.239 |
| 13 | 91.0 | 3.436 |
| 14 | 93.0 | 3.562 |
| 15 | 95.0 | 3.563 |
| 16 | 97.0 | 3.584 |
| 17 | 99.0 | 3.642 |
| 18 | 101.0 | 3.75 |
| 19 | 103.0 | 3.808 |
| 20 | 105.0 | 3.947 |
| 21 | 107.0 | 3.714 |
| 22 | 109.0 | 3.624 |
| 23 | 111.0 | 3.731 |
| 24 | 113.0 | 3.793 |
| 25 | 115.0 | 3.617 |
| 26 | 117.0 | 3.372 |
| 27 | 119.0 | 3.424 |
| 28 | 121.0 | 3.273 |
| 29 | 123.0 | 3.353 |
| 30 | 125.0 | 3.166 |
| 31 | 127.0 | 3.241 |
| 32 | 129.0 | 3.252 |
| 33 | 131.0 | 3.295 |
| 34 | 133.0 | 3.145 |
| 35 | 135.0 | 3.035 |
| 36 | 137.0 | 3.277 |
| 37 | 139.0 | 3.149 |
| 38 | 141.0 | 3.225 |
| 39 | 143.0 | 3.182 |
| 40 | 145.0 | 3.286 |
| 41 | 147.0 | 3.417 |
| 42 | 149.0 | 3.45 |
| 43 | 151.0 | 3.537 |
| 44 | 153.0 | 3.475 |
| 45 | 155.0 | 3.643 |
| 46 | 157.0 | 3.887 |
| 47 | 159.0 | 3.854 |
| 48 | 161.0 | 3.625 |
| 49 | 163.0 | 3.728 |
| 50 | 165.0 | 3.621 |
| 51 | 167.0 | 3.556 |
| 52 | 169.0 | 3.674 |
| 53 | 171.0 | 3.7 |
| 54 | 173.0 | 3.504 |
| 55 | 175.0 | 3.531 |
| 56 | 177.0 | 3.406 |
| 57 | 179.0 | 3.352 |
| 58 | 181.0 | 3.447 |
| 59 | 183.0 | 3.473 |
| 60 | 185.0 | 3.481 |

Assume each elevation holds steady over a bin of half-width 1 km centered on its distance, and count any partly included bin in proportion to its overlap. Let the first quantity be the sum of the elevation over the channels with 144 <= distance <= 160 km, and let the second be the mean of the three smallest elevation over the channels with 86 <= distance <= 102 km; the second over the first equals 0.111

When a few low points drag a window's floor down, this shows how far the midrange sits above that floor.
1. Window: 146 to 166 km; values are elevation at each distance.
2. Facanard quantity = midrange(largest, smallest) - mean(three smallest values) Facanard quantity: 0.20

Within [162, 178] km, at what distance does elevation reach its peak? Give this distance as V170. 163.0 km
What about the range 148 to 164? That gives 157.0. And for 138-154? 151.0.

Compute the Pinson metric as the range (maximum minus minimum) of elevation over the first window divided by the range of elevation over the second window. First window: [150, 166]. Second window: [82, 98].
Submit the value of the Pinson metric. 0.34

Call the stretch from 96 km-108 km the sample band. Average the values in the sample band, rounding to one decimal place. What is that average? 3.7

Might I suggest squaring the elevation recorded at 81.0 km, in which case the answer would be 7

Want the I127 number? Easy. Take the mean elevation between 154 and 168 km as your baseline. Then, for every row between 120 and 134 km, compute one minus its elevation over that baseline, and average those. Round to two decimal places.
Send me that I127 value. 0.12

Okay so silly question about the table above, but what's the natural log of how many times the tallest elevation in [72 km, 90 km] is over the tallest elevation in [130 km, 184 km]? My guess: -0.18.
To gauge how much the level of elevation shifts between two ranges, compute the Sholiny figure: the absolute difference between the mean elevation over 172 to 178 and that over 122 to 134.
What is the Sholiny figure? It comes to 0.24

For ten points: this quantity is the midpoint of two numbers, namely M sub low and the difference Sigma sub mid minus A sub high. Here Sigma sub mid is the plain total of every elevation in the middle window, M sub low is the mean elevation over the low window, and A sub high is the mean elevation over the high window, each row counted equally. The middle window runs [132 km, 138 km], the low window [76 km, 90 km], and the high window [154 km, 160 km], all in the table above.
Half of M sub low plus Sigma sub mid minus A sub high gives 4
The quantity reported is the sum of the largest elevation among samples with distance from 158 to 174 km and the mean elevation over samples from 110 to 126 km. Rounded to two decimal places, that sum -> 7.32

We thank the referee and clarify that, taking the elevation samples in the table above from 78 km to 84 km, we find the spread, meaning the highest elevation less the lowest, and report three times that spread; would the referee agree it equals 1.5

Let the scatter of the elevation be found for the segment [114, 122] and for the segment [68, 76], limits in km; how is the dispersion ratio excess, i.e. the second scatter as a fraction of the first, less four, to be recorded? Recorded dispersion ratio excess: -3.6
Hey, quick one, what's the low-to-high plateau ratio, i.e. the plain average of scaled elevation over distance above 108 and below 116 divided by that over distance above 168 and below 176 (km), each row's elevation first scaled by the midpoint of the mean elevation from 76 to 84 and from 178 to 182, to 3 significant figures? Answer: 1.02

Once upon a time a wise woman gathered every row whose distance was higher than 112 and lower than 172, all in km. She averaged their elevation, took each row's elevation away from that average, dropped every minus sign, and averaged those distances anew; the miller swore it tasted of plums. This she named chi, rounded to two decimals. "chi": 0.20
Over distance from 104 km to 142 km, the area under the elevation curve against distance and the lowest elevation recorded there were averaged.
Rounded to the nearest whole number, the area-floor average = 66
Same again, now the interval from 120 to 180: 104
